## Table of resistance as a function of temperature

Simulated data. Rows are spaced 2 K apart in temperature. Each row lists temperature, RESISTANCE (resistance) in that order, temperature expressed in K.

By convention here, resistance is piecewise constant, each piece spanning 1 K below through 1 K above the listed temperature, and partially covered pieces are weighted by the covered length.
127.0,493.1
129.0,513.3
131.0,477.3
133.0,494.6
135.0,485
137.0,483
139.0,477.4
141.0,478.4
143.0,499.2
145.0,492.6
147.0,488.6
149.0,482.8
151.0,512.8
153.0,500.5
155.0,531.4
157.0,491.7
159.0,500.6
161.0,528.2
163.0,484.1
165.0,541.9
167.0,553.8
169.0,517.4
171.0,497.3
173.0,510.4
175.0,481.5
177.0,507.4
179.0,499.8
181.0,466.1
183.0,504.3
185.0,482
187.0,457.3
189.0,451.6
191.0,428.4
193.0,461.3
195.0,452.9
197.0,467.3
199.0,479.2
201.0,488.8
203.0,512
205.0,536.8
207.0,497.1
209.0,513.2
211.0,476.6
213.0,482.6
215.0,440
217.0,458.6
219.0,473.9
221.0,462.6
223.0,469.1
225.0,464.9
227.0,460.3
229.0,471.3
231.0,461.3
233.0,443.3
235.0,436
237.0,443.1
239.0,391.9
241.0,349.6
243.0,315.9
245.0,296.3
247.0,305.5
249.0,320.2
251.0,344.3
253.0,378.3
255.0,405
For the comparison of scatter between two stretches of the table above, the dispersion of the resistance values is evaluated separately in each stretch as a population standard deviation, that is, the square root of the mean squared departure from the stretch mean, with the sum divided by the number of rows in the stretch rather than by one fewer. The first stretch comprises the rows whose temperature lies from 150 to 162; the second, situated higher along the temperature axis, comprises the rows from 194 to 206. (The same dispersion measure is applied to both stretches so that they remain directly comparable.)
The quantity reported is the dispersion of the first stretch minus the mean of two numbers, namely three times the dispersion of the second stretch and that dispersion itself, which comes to -41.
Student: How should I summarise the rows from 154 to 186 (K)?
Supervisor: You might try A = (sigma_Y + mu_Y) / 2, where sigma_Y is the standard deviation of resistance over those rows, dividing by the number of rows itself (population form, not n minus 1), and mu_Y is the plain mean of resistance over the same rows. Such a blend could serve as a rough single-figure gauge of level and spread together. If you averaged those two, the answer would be 265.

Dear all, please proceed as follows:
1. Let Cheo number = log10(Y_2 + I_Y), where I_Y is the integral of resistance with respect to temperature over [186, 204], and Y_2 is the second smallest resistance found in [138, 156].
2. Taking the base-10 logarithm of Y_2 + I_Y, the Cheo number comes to 3.95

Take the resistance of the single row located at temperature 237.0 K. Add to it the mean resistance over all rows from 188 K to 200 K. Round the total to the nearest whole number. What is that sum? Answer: 900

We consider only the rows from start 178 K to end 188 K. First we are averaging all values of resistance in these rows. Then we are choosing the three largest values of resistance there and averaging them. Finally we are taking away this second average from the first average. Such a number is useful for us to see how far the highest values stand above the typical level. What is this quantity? -13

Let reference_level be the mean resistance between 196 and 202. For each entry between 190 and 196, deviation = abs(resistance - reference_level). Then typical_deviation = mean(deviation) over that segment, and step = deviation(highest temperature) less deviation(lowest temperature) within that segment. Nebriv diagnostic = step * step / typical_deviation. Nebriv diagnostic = 19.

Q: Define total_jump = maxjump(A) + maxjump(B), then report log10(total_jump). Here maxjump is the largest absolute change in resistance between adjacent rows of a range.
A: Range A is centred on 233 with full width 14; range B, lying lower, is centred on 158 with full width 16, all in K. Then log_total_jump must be 2.04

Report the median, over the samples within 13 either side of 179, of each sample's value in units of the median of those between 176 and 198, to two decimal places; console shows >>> 1.07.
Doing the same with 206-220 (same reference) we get 1.02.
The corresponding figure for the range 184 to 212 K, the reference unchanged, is 1.03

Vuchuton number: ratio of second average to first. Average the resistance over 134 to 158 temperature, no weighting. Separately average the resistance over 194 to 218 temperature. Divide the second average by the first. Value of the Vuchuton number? 0.980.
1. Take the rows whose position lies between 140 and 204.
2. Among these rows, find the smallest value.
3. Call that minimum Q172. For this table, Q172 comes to 428.4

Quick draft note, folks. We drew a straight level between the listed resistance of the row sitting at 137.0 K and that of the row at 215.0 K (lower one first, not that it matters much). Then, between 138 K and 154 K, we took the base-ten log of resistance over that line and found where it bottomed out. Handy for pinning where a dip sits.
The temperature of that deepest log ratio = 139.0 K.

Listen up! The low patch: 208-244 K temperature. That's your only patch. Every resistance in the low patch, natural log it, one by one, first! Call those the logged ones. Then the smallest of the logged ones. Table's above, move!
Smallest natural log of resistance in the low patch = 5.76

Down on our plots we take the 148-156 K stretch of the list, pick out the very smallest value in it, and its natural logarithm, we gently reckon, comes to 6.18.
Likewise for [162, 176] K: 6.18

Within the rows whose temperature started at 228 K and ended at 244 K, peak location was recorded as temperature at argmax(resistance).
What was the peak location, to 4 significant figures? 229.0 K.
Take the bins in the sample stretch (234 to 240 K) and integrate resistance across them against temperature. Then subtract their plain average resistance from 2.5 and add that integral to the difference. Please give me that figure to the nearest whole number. 2121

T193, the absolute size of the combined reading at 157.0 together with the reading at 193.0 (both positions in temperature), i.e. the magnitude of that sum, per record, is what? 953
